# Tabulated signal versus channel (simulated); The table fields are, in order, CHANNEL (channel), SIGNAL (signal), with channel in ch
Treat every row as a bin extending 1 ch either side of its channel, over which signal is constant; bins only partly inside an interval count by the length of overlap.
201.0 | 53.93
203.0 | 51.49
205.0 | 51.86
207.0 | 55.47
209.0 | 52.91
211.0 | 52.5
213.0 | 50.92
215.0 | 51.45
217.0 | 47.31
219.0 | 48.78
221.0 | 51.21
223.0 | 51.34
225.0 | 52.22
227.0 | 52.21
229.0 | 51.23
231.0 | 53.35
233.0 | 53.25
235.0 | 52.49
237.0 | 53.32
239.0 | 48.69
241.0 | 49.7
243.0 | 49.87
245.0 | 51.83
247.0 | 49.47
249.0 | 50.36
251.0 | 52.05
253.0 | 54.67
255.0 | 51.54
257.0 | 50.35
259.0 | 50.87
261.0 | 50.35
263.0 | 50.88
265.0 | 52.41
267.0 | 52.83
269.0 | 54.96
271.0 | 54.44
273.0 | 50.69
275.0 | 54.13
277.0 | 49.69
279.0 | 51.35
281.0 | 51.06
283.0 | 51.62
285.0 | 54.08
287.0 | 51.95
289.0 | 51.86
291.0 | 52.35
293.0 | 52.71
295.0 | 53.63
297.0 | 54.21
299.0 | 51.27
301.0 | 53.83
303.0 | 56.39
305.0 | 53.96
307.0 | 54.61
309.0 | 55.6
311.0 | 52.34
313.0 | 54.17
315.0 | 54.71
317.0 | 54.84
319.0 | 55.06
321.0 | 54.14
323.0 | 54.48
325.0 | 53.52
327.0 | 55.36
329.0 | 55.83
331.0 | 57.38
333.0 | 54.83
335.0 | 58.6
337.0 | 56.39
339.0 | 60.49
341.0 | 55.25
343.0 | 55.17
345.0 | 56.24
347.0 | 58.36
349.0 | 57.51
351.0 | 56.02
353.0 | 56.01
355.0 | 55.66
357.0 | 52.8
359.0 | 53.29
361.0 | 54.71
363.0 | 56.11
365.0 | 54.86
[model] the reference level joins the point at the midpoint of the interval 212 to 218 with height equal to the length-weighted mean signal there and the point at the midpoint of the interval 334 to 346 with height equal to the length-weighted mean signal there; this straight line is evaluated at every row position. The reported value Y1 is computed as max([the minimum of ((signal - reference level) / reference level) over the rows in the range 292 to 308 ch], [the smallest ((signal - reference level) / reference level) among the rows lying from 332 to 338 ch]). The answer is -0.032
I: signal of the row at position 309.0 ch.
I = 55.6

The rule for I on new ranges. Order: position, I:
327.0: 55.36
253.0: 54.67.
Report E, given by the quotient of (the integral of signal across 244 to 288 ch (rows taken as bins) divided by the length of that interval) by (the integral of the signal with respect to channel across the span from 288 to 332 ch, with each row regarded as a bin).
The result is 0.0218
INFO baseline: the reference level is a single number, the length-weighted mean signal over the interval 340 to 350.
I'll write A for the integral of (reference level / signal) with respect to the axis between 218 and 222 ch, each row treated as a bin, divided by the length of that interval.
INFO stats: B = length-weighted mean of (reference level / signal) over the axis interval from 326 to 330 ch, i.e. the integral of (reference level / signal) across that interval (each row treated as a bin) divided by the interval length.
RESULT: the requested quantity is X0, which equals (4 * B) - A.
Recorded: 2.9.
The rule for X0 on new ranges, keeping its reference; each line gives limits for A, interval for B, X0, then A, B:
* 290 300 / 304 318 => 3.1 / 1.07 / 1.04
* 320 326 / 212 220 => 3.5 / 1.05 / 1.14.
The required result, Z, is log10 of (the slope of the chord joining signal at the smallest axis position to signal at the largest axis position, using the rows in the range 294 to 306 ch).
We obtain -1.48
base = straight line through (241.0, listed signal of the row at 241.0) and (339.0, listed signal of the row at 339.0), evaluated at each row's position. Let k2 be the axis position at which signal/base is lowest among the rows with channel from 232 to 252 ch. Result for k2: 247.0 ch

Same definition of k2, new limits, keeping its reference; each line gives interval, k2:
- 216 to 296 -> 277.0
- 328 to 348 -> 343.0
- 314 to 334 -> 325.0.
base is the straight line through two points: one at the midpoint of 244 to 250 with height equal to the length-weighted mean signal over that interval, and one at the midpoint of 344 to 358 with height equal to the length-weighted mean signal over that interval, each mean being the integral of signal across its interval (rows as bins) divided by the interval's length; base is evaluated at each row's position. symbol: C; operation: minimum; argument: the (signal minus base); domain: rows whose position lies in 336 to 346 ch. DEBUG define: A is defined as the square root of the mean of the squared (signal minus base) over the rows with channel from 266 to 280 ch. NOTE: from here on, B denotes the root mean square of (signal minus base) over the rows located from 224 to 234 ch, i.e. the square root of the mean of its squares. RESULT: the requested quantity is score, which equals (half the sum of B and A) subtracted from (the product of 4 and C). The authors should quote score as -4.5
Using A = 2.1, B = 2.9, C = -0.5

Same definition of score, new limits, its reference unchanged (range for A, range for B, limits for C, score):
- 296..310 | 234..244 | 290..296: -4.0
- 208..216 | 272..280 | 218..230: -3.7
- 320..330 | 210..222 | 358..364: -14.4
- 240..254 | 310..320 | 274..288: -11.1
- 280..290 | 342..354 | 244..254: -5.5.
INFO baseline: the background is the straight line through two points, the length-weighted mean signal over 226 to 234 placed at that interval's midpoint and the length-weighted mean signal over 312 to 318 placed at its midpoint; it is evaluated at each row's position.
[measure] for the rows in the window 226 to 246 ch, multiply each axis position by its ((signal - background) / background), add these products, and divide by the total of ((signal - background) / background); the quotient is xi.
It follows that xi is 240.9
